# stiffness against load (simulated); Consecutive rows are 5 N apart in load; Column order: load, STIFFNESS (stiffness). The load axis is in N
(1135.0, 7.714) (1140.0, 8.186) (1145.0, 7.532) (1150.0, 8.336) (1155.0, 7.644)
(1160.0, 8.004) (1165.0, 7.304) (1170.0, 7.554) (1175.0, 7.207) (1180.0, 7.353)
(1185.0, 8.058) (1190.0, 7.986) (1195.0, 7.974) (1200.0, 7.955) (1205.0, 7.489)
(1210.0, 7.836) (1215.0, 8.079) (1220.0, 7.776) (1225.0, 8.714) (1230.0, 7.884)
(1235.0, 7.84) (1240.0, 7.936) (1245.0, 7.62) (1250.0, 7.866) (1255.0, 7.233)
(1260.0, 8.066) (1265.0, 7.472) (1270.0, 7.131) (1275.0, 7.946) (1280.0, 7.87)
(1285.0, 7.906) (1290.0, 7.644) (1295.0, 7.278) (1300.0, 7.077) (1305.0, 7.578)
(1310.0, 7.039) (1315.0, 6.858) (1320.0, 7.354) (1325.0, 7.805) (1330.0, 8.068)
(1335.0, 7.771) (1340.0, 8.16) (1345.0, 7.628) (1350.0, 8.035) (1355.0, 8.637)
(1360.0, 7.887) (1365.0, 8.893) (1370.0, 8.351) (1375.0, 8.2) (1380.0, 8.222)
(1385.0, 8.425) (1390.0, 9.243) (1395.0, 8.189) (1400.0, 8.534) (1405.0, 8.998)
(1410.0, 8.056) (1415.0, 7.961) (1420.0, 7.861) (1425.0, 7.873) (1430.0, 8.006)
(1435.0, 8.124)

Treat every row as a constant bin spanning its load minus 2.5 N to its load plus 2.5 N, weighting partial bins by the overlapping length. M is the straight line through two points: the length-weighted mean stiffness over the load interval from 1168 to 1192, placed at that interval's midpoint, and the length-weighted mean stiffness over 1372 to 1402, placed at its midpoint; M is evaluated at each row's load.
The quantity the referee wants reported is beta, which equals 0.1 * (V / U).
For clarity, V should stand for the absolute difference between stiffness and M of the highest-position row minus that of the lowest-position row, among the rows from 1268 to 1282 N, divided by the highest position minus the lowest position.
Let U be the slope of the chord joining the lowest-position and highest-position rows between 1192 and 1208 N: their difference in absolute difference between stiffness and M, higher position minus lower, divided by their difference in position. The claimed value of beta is 1.4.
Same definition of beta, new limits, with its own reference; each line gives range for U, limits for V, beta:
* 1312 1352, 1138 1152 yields 0.0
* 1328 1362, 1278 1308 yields 0.2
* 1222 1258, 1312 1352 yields 0.4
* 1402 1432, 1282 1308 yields 0.3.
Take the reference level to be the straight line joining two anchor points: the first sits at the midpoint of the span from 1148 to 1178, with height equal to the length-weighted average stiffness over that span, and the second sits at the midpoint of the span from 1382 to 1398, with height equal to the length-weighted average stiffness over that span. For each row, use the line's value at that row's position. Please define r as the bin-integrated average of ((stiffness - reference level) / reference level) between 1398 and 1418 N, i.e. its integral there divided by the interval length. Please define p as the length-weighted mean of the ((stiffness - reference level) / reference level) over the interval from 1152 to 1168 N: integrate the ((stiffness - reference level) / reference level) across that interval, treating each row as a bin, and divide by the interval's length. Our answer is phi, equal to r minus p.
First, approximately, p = 0.00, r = -0.035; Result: -0.04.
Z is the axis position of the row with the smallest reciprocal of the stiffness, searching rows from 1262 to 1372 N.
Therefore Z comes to 1365.0 N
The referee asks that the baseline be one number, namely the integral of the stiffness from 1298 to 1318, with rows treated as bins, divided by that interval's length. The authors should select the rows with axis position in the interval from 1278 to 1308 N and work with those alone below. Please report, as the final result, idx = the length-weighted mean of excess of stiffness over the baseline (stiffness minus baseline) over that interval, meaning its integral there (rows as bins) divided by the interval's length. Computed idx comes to 0.40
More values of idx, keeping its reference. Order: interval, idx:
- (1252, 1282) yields 0.47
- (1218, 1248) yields 0.82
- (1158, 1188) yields 0.43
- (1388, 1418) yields 1.33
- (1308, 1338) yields 0.36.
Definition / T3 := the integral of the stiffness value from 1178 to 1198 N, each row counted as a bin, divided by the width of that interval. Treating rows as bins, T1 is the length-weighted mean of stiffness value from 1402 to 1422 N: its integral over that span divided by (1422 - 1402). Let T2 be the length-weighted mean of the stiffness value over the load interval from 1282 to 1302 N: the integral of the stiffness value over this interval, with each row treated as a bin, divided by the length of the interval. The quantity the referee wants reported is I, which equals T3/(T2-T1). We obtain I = -11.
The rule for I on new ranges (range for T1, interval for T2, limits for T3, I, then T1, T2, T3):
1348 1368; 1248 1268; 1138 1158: -11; 8.37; 7.64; 7.92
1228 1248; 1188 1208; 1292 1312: 262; 7.82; 7.85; 7.26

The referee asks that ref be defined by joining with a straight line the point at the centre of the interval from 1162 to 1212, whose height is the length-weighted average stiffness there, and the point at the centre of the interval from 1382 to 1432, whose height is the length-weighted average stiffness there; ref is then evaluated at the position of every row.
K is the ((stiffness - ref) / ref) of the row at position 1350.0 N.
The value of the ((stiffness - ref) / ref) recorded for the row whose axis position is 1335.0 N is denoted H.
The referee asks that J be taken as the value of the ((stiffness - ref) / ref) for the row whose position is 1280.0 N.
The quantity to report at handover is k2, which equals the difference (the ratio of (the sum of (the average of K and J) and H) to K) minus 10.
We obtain -6.2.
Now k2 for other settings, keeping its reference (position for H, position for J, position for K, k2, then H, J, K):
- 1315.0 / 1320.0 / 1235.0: -66.4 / -0.148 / -0.09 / 0.00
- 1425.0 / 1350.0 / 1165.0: -7.8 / -0.059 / -0.01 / -0.04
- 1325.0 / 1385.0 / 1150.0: -9.7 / -0.034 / 0.02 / 0.10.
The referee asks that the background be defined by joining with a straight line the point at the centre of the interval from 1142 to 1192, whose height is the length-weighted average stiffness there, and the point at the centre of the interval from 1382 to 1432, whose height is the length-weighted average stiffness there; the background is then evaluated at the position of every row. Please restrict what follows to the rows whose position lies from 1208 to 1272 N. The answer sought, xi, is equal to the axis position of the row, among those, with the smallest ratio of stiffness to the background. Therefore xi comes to 1270.0 N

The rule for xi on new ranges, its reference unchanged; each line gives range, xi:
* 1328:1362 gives 1345.0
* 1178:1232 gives 1180.0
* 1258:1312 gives 1310.0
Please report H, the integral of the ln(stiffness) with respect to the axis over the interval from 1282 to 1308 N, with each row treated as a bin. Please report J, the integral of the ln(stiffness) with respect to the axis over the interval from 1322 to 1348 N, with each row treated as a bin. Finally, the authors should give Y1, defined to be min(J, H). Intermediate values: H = 52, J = 53.7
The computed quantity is 52.3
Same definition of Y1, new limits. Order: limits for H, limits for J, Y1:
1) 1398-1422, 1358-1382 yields 50.7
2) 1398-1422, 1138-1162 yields 49.7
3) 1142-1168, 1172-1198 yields 53.1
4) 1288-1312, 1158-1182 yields 47.8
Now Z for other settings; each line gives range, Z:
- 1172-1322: 1225.0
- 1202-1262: 1225.0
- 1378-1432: 1390.0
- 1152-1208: 1185.0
